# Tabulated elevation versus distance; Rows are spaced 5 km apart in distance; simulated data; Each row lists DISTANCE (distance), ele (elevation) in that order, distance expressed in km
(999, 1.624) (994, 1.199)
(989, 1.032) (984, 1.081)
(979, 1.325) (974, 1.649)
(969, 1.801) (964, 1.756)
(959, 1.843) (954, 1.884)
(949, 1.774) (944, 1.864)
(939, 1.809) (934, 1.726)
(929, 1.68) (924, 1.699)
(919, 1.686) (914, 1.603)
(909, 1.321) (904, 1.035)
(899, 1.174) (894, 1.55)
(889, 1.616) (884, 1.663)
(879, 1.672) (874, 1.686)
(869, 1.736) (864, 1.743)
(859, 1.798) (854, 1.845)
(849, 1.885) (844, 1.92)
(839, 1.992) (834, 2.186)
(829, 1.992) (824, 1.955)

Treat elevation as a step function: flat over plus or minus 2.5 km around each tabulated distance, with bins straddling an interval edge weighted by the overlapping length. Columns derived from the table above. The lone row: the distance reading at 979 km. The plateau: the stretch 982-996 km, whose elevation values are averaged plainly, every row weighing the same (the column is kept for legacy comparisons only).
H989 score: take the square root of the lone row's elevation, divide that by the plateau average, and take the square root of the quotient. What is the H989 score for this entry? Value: 1.02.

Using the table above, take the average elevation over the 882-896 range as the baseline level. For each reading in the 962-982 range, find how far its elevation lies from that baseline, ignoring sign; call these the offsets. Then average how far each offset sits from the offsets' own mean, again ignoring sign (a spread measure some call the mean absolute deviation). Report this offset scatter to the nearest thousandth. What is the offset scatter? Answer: 0.073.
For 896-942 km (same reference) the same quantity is 0.151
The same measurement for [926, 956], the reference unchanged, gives 0.063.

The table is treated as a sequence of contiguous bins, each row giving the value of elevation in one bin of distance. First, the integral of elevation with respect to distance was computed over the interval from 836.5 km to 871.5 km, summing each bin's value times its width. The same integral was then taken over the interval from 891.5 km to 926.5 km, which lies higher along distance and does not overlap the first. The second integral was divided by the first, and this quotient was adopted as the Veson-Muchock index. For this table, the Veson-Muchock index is 0.78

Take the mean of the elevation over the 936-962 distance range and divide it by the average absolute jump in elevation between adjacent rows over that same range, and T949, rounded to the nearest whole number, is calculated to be 25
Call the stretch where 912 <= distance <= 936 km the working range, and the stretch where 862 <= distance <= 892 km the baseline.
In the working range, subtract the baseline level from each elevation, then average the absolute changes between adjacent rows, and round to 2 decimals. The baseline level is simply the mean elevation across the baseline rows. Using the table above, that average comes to 0.04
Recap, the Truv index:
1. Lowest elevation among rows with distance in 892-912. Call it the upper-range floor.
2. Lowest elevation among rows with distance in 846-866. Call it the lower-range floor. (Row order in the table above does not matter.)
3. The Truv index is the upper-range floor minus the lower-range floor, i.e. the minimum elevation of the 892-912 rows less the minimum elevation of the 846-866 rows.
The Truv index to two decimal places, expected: -0.71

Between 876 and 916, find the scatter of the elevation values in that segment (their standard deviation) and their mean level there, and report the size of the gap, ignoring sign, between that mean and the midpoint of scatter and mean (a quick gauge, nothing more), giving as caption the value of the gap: 0.61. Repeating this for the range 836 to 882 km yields 0.85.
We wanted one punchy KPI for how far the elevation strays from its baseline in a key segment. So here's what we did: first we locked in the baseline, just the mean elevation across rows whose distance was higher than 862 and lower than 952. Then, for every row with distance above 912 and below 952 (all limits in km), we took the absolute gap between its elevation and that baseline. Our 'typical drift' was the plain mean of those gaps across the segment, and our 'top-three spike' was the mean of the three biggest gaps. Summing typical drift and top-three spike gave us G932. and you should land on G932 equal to 0.3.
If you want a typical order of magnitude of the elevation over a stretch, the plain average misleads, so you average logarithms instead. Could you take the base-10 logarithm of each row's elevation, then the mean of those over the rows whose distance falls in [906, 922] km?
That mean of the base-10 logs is 0.18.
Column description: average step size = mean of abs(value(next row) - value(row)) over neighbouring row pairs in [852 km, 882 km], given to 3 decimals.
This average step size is 0.035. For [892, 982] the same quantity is 0.131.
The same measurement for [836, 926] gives 0.095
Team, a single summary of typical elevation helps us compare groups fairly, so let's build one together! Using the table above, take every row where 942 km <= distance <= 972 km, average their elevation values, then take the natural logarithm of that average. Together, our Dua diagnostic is 0.60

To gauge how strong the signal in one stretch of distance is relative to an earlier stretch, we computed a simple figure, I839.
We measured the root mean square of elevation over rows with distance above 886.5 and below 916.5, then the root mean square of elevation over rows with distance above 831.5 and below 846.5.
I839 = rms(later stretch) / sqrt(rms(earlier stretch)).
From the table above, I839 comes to 0.98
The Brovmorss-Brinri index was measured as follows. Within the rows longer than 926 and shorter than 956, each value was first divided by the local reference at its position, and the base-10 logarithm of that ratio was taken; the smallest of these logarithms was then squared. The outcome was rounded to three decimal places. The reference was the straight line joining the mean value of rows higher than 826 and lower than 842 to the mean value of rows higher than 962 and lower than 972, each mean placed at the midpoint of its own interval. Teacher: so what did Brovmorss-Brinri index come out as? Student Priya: 0.002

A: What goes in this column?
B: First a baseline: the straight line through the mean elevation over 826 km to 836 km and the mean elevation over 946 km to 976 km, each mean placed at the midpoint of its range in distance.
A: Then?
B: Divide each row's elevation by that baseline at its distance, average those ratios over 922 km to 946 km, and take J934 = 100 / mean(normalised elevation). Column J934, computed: 105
